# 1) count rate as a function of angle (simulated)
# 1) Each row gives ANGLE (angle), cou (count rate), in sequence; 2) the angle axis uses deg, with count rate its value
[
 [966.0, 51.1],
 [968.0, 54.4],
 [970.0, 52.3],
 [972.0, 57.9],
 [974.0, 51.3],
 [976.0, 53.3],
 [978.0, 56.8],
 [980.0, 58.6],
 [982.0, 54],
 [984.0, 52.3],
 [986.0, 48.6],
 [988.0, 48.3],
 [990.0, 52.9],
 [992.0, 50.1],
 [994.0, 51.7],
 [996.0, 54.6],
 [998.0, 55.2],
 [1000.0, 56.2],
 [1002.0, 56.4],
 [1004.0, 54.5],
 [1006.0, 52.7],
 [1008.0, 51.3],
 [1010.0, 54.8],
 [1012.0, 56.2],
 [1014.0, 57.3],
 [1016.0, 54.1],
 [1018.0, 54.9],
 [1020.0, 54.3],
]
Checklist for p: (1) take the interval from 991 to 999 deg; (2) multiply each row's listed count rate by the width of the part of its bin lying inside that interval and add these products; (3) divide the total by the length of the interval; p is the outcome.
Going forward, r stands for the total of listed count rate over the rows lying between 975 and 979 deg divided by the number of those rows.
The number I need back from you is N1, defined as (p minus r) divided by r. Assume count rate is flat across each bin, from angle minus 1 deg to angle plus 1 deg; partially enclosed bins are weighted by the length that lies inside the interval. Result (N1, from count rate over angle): -0.04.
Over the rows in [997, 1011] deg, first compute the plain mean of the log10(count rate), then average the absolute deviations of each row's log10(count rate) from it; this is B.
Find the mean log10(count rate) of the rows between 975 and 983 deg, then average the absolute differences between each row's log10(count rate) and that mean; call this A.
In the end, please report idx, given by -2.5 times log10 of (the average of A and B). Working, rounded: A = 0.0158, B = 0.011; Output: 4.67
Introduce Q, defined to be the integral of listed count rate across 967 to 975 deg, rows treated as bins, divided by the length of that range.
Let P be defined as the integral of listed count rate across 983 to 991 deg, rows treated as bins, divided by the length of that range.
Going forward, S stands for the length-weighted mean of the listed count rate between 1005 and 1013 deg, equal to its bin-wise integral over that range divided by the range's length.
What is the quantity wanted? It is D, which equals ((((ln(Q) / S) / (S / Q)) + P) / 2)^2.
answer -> 640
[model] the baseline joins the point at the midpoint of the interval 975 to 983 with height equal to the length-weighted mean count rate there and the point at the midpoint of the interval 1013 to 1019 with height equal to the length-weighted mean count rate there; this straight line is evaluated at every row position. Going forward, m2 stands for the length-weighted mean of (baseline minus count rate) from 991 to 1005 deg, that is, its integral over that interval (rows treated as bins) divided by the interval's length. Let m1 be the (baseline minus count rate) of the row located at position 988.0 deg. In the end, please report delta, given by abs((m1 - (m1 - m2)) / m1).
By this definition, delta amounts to 0.2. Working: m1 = 7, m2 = 1.5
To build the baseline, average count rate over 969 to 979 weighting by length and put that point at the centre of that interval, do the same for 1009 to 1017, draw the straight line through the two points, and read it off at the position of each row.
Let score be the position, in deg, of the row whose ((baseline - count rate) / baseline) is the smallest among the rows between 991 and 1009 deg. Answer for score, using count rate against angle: 1002.0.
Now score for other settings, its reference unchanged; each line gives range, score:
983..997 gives 996.0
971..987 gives 980.0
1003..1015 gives 1014.0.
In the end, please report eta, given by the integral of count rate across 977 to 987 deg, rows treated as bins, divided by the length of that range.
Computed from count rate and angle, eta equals 54.1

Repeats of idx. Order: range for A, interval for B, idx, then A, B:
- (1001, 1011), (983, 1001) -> 4.51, 0.0126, 0.019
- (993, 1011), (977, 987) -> 4.37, 0.0122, 0.024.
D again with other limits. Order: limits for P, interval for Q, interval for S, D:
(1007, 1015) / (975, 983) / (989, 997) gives 756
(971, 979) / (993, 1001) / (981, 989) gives 754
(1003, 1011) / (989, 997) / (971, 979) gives 713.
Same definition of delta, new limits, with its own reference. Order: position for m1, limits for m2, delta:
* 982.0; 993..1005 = 0.5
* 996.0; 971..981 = 0.1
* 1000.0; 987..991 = 7.6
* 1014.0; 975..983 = 0.0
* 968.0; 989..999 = 2.0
